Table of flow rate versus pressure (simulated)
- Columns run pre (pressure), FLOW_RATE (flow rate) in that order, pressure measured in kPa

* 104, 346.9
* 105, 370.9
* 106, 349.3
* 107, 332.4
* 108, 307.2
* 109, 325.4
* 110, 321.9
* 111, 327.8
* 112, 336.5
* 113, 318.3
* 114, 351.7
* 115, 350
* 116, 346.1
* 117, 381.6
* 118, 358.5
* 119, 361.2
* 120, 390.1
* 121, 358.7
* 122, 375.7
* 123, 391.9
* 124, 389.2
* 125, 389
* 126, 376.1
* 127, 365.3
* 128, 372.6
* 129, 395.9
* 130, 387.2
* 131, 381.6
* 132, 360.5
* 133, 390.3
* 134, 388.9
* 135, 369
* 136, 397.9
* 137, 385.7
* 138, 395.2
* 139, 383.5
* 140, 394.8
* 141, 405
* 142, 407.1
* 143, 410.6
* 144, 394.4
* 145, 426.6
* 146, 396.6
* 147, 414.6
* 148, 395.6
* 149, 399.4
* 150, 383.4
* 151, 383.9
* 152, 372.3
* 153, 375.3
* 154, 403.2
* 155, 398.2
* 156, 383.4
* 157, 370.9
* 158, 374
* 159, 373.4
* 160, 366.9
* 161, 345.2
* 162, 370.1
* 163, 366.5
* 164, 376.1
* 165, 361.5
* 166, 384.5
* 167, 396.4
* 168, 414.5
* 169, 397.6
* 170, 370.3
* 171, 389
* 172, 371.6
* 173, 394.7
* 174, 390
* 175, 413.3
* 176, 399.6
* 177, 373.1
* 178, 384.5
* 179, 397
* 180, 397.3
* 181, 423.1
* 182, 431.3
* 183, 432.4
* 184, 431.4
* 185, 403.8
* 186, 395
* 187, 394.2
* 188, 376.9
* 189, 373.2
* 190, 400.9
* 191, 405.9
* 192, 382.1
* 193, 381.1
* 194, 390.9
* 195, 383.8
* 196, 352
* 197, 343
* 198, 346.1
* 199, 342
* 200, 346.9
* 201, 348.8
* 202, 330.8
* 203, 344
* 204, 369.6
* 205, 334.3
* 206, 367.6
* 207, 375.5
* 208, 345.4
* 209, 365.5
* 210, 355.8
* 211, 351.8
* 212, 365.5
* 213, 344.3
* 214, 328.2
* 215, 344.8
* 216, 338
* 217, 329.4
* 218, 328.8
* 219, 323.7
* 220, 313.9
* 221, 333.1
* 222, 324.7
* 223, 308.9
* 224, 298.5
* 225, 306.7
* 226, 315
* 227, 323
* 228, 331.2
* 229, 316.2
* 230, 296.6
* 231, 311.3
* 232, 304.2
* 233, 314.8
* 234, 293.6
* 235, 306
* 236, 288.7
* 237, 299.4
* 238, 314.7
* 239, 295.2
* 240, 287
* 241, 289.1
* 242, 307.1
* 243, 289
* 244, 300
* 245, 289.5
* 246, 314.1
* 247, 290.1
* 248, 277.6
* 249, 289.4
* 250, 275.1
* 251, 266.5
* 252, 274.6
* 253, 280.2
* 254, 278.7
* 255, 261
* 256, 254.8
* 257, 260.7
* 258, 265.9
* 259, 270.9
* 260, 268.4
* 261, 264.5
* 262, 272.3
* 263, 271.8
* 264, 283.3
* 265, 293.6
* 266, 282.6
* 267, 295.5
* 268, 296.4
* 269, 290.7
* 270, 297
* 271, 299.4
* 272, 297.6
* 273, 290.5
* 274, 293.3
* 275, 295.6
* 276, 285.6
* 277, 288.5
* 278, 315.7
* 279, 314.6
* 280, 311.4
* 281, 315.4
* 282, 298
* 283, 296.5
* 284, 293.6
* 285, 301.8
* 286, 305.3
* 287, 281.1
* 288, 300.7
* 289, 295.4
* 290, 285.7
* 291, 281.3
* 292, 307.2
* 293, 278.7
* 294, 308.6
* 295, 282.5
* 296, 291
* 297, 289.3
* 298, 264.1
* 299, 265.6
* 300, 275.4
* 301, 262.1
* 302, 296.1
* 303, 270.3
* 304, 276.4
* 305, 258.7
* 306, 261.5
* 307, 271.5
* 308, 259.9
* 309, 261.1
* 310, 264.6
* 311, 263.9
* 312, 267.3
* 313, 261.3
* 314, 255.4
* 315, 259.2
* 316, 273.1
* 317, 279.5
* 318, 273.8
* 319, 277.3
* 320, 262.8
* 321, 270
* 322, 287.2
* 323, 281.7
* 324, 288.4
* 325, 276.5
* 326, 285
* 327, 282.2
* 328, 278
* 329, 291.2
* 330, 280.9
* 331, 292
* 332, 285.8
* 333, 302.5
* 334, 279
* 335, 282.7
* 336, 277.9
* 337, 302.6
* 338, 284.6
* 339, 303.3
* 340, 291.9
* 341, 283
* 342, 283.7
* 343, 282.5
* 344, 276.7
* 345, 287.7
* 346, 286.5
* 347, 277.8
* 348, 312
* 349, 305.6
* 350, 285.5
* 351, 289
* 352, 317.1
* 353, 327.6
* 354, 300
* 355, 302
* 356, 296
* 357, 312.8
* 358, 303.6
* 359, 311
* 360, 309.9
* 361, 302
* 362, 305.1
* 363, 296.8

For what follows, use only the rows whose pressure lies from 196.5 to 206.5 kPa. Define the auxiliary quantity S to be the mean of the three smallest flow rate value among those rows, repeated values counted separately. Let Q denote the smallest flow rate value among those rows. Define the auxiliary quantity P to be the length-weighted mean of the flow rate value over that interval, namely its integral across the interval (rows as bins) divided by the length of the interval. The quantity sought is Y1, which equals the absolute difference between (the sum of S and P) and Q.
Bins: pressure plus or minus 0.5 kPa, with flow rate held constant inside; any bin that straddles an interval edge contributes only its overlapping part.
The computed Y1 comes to 352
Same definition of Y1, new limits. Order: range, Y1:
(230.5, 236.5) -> 310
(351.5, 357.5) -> 313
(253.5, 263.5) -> 271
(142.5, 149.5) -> 407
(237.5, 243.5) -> 298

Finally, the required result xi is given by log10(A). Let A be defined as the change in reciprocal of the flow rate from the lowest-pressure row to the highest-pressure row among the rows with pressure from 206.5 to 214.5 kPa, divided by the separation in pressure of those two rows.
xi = -4.3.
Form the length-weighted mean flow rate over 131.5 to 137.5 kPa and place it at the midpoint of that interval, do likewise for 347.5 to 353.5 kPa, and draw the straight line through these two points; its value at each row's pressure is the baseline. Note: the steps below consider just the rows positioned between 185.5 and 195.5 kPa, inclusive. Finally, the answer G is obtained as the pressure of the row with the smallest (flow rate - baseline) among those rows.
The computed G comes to 189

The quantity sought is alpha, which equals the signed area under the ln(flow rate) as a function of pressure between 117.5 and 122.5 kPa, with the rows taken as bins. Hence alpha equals 29.5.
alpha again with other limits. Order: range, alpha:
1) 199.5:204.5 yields 29.3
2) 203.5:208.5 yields 29.4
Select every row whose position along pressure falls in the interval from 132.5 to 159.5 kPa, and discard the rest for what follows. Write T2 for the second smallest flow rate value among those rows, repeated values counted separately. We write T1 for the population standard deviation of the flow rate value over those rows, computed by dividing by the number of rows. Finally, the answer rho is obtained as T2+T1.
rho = 385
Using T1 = 14.2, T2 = 370.9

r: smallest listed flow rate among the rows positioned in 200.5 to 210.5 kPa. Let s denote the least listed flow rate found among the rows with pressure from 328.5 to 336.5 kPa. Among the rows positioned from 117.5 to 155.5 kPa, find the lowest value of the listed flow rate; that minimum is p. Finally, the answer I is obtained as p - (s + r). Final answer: -250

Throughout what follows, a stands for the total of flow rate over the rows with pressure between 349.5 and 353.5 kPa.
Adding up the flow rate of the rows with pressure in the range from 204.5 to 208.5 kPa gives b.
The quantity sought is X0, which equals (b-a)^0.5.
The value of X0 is 14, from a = 1219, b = 1423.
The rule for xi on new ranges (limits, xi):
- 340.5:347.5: -5.0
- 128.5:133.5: -5.0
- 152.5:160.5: -5.1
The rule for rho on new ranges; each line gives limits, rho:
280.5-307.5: 277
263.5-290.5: 292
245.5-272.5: 275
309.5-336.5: 270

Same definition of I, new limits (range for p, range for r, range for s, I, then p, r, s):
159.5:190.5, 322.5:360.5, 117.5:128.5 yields -290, 345.2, 276.5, 358.5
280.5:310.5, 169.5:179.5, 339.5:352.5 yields -388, 258.7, 370.3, 276.7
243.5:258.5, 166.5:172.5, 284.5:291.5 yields -397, 254.8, 370.3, 281.1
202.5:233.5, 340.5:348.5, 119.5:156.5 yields -339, 296.6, 276.7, 358.7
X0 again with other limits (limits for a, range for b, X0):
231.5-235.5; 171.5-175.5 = 19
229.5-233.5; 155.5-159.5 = 17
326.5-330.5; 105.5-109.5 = 13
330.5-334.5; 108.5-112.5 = 12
